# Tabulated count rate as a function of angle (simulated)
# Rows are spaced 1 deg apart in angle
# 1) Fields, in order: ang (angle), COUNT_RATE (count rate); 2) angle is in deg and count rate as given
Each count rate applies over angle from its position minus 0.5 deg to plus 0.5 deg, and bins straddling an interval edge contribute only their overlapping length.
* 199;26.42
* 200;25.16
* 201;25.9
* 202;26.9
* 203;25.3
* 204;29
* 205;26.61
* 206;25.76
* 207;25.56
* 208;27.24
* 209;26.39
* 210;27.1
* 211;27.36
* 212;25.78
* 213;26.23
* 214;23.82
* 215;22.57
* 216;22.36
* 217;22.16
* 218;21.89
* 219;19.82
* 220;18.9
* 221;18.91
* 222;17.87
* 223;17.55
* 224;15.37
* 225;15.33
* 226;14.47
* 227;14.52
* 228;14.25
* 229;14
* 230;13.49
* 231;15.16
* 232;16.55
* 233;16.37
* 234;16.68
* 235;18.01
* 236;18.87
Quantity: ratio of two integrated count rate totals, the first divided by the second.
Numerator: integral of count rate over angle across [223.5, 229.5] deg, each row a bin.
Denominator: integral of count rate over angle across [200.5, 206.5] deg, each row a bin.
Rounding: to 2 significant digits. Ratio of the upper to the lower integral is 0.55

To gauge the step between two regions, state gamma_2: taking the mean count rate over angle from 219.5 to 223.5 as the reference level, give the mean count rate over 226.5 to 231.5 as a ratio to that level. 0.78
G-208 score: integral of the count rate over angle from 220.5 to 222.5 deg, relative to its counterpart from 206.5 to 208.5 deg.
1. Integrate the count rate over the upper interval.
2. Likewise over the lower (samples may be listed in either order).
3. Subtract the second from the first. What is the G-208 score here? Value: -16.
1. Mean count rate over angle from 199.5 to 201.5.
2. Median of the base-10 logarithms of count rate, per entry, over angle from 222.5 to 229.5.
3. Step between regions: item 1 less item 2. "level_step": 24.4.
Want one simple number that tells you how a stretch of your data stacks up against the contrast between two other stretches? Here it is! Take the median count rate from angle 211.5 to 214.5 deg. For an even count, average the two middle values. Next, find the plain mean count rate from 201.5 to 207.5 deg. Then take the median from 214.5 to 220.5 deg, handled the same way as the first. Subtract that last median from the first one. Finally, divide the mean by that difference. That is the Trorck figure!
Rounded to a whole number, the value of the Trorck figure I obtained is 7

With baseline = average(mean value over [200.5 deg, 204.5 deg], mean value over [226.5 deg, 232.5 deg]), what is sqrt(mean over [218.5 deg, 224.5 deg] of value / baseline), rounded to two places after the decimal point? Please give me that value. 0.93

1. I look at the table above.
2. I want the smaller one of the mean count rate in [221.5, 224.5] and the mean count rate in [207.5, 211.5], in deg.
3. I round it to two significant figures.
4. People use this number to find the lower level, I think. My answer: 17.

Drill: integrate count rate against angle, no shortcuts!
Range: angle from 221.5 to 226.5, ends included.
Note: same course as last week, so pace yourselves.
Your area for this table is 81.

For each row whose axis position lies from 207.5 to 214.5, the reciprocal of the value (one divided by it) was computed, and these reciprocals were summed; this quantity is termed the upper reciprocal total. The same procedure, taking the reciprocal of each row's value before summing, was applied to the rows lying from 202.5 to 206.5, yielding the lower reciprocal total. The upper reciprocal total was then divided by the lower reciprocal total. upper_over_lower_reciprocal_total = 1.8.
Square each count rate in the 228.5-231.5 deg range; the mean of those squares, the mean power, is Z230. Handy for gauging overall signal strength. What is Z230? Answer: 203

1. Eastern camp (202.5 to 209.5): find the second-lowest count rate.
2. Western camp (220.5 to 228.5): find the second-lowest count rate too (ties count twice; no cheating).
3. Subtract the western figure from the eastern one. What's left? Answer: 11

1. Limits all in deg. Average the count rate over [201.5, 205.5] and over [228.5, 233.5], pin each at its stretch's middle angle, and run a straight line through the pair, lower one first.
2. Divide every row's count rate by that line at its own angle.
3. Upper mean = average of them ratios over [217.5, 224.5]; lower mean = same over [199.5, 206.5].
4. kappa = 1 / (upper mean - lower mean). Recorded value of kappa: -63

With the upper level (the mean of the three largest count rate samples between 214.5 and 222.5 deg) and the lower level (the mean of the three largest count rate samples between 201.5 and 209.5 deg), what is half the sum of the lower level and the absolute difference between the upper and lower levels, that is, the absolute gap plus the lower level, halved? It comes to 17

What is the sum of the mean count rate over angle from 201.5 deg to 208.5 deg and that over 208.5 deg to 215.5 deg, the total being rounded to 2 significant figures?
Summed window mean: 52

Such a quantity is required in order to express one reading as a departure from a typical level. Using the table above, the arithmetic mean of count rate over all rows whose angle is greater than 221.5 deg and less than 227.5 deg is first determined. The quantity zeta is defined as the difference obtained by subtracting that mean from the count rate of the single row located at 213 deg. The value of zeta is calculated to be 10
